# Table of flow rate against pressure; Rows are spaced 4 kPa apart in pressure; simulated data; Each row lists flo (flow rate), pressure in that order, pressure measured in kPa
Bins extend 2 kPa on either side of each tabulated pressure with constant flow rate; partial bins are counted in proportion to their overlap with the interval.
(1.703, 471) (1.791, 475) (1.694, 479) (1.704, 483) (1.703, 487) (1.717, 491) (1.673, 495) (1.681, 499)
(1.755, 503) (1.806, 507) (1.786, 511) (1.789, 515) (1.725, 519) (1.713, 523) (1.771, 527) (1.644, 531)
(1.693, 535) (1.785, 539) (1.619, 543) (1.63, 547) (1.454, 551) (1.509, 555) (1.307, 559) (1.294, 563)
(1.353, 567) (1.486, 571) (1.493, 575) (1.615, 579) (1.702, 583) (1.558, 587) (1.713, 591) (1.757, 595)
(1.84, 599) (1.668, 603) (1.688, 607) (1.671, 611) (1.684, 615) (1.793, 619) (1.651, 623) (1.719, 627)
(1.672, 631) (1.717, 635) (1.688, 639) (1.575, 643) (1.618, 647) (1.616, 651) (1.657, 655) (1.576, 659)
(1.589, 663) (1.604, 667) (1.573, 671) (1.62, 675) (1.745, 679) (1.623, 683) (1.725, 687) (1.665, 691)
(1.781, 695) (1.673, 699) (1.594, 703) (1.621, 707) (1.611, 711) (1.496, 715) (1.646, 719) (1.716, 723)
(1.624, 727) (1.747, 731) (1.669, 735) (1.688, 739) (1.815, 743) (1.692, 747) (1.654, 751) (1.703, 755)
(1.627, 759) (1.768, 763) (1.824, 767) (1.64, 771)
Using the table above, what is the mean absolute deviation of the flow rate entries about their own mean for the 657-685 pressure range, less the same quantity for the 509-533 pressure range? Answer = -0.01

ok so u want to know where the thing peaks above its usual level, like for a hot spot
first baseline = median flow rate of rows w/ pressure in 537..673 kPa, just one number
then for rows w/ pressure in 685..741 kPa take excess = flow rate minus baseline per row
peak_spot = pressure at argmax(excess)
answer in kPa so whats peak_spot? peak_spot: 695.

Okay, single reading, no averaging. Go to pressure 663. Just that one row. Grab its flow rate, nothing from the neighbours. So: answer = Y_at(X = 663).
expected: 1.589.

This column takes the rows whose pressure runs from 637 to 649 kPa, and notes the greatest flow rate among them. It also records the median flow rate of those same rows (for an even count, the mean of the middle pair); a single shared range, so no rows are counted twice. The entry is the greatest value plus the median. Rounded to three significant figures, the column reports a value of 3.31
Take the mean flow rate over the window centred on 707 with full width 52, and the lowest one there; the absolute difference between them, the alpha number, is 0.160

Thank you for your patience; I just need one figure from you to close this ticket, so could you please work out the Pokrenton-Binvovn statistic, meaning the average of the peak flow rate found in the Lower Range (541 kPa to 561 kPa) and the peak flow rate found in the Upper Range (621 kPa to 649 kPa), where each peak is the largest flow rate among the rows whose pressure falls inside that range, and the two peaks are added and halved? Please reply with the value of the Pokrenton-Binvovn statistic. 1.67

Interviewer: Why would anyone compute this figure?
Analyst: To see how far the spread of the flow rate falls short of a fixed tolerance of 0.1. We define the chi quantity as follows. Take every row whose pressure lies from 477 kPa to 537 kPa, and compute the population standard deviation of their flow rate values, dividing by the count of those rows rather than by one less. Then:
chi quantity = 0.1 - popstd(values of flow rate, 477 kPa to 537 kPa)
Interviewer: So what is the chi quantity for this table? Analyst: 0.054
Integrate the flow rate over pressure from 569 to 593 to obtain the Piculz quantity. 38.3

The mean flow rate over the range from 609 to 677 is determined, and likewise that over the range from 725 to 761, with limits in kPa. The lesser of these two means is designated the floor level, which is 1.65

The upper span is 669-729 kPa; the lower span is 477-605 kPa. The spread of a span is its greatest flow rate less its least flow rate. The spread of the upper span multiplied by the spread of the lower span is 0.16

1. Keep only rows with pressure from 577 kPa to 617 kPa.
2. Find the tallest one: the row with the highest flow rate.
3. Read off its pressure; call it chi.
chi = 599 kPa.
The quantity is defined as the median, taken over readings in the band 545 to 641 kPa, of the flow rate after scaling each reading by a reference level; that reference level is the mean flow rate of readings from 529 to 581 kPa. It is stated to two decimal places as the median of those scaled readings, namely 1.09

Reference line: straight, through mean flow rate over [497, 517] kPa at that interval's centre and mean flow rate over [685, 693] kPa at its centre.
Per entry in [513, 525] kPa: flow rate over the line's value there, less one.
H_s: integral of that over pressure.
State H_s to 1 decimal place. -0.1 kPa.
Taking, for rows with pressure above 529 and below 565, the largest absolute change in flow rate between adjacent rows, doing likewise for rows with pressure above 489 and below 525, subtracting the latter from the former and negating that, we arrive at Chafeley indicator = -0.13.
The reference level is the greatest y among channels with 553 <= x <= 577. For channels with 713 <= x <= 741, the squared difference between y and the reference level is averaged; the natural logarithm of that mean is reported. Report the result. -3.6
